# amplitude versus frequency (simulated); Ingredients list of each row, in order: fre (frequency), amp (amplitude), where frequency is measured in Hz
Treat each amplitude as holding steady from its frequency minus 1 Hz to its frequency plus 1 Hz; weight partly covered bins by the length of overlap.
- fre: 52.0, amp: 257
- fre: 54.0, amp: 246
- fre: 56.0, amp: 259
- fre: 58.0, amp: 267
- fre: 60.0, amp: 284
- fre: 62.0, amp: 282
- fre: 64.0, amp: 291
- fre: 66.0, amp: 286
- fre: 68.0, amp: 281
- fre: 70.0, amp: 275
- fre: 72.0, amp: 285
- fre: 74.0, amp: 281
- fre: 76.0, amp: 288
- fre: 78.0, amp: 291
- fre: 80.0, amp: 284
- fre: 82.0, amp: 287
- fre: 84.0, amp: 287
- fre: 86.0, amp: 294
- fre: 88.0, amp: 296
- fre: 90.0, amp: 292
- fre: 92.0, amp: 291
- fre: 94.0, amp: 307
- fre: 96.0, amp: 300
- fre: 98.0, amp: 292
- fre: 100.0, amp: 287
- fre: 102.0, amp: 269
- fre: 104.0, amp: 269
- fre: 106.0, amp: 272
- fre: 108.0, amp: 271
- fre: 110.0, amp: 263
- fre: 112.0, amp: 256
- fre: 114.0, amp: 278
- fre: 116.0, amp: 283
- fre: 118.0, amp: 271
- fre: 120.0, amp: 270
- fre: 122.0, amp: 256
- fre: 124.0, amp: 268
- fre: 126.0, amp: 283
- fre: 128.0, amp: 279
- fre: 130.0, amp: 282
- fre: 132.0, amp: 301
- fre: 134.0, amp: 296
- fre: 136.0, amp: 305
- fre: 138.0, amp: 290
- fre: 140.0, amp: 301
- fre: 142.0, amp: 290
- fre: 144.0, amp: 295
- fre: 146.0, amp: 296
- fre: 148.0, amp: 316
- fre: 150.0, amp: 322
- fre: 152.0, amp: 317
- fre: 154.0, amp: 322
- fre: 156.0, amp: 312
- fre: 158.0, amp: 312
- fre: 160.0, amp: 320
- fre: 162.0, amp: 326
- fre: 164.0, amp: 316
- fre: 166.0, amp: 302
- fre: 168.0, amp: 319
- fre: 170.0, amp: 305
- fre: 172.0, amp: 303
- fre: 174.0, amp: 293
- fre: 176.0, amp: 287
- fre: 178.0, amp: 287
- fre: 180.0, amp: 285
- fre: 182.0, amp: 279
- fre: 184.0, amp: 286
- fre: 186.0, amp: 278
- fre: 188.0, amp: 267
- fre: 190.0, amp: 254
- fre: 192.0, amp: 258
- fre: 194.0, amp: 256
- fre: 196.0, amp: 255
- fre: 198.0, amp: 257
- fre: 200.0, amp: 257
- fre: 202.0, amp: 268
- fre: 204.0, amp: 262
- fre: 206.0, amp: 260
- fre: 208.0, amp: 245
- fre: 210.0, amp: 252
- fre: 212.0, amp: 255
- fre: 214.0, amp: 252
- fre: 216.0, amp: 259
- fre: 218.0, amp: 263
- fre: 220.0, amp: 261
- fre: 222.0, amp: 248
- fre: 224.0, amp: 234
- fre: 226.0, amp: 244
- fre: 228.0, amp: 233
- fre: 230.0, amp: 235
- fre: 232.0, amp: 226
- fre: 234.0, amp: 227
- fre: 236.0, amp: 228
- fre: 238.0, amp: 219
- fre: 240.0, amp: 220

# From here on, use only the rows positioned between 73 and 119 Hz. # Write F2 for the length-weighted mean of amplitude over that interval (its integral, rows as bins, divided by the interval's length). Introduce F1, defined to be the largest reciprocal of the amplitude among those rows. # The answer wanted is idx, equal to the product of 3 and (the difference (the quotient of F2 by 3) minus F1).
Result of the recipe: 283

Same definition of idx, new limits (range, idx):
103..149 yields 282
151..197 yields 293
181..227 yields 259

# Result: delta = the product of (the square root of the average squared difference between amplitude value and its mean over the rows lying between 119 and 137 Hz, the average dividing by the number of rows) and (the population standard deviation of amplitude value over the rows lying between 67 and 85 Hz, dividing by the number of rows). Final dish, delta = 69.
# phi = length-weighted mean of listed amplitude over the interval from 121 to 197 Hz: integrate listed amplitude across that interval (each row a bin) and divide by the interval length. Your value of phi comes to 293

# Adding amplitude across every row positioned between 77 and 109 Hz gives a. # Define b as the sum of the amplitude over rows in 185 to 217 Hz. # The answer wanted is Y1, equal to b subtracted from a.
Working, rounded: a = 4589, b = 4135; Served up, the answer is 454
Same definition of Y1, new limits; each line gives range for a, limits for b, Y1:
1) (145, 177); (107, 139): 516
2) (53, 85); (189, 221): 360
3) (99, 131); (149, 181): -571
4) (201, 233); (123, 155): -766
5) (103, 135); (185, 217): 263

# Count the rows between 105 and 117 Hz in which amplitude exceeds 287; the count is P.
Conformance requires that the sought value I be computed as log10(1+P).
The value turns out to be 0.00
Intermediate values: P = 0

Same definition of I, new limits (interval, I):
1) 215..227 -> 0.00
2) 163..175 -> 0.85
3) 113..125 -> 0.00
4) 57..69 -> 0.30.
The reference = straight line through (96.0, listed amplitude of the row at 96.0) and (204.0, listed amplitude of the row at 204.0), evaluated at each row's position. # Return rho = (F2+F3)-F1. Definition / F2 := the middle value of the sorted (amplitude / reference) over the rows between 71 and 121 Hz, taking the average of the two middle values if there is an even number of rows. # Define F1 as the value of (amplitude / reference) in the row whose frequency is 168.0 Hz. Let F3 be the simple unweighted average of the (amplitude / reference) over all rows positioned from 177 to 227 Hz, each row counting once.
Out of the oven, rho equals 0.8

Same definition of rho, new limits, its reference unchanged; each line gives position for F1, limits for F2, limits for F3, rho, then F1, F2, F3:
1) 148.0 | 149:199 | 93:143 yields 0.9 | 1.12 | 1.08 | 0.96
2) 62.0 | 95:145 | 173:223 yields 1.1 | 0.90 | 0.97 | 1.00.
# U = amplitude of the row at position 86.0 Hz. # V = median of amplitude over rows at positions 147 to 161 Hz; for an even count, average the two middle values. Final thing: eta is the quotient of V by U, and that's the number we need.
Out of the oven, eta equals 1.08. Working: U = 294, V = 317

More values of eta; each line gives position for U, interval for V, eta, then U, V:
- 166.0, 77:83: 0.95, 302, 287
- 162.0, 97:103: 0.88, 326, 287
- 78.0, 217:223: 0.90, 291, 261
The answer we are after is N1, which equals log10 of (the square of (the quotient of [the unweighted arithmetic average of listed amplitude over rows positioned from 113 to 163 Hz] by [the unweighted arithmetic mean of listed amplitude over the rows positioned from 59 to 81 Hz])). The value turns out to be 0.03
